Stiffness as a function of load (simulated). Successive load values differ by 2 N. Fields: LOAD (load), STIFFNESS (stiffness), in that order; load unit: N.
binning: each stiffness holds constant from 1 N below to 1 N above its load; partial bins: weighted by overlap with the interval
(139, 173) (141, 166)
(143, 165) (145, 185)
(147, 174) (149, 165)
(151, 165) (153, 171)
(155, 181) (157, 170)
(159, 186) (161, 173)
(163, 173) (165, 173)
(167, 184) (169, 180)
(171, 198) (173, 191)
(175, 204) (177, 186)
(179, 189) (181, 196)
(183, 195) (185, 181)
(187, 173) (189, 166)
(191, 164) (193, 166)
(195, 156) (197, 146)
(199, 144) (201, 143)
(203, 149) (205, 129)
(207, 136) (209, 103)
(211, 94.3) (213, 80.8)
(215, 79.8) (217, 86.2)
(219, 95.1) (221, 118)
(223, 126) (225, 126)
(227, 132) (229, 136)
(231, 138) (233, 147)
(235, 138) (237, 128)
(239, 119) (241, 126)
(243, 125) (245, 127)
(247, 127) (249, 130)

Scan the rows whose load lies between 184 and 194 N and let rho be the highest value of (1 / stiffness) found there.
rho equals 0.0061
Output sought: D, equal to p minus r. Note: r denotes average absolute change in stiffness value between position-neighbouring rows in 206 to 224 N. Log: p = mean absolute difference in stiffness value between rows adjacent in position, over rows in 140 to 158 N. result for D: -4.3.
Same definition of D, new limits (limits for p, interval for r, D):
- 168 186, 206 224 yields -2.7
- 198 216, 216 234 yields 3.7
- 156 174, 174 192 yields 1.1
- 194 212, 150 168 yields 2.6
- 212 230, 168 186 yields -3.0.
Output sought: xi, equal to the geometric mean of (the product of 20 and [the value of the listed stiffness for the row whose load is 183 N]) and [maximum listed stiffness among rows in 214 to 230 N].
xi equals 728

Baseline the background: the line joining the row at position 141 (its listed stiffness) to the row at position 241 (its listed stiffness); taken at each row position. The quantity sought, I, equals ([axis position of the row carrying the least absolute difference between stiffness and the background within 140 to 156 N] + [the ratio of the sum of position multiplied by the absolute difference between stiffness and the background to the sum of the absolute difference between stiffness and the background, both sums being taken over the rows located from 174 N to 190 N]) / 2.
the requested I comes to 161.0 N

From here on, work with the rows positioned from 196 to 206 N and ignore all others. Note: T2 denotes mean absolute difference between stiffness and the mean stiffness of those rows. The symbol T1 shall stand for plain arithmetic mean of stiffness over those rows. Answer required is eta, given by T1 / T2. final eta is 27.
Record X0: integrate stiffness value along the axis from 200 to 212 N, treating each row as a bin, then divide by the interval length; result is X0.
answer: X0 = 126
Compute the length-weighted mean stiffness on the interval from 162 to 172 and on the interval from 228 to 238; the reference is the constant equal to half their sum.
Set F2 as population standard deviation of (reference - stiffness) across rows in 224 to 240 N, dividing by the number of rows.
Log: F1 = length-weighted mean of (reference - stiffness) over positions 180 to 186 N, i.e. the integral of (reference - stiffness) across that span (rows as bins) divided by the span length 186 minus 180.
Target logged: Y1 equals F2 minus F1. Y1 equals 39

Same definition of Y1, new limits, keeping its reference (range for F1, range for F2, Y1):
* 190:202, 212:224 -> 12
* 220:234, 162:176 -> -16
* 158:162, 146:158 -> 26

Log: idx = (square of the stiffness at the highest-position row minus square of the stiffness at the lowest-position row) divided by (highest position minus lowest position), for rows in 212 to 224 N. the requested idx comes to 935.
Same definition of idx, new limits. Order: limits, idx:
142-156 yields 461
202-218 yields -1055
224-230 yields 655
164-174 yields 819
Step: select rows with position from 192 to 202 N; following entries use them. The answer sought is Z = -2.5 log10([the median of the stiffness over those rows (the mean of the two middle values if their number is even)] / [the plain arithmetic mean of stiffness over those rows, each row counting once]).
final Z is 0.04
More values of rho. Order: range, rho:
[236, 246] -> 0.0084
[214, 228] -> 0.0125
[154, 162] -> 0.0059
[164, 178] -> 0.0058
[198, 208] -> 0.0078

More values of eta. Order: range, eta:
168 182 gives 31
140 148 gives 25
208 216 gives 10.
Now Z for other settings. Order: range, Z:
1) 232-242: 0.03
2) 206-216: 0.05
